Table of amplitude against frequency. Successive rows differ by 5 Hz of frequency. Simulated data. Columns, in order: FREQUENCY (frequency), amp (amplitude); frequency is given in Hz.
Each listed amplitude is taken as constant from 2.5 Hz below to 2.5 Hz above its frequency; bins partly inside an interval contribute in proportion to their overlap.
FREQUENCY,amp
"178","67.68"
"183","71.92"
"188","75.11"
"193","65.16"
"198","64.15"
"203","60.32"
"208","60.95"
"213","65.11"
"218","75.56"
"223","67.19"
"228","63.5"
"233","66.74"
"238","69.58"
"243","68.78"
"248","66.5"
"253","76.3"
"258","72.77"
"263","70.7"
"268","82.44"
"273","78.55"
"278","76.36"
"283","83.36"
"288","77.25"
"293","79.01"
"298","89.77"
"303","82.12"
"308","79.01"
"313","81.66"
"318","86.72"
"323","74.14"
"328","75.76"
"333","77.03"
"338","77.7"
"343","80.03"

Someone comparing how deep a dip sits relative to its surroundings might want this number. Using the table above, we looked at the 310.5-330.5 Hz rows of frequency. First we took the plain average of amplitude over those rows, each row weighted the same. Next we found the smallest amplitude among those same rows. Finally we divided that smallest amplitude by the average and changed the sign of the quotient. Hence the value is -0.932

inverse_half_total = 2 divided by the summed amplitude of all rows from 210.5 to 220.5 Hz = 0.0142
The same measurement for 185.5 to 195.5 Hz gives 0.0143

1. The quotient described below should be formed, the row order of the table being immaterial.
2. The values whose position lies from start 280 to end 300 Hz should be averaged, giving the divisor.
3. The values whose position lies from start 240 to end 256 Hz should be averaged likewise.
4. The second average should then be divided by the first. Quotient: 0.86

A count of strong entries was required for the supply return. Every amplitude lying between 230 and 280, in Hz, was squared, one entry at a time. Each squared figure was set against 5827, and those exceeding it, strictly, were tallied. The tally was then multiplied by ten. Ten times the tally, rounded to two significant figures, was 30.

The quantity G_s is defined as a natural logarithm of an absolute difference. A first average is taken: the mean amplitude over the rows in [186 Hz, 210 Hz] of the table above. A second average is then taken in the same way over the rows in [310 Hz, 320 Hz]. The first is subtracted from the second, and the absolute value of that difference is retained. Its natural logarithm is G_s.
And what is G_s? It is 2.9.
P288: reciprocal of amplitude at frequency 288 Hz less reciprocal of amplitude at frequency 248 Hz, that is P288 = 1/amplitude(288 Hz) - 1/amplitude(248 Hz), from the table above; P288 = -0.002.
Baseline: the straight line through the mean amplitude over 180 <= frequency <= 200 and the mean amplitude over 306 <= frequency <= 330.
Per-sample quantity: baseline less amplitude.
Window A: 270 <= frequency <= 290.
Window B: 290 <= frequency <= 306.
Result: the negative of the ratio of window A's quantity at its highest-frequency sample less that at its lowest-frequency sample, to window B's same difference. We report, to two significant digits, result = 1.1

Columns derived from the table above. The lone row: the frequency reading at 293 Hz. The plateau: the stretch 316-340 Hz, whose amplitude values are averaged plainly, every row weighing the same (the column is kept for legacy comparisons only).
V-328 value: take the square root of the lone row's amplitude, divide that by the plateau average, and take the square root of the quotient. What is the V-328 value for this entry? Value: 0.337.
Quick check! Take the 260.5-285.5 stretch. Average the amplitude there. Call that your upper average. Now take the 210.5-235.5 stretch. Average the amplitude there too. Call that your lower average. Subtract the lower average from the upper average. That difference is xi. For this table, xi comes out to 11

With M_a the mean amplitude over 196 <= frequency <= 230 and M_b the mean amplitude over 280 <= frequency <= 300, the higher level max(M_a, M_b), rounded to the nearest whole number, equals 82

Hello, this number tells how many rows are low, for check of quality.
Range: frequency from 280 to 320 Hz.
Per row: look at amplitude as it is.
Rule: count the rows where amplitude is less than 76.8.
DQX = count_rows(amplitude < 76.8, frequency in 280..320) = 0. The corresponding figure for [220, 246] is 5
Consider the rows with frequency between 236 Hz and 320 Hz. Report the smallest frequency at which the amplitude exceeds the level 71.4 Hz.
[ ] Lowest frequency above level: 253 Hz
